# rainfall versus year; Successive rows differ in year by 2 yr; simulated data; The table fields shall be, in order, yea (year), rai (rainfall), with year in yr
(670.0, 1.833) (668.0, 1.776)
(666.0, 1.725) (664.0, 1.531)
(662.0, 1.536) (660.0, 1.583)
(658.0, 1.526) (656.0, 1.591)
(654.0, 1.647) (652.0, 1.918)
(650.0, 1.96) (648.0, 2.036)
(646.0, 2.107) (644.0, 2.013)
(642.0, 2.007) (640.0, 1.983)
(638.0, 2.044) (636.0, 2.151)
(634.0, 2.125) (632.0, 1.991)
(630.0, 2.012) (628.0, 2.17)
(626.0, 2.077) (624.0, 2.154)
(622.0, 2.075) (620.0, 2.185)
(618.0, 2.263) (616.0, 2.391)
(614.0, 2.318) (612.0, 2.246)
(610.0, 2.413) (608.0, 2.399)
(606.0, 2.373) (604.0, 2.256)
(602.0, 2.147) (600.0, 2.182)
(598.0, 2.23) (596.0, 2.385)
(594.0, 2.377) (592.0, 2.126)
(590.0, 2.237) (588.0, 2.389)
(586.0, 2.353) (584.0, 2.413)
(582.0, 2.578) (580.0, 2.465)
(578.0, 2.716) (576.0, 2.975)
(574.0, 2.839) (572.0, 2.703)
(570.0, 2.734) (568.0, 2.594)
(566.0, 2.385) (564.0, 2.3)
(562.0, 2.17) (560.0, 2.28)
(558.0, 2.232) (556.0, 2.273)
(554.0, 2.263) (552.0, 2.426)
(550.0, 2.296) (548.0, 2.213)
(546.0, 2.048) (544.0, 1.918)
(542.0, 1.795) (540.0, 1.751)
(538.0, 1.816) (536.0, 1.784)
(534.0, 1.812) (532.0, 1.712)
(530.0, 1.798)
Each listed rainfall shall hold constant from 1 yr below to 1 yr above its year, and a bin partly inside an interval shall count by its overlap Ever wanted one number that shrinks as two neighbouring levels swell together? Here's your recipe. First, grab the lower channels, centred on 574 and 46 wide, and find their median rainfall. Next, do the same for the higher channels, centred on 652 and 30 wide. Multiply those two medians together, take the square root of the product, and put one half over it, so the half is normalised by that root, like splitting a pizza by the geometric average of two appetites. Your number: 0.23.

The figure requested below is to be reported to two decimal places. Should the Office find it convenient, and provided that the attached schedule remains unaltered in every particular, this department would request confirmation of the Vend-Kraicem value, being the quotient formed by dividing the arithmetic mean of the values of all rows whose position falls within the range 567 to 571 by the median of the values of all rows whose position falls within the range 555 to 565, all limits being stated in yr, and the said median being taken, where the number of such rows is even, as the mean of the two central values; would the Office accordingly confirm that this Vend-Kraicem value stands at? 1.17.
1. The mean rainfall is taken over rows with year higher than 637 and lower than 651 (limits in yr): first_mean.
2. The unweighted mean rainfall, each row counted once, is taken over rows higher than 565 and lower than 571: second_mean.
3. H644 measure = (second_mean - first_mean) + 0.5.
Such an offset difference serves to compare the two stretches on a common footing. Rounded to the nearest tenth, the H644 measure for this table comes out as 1.0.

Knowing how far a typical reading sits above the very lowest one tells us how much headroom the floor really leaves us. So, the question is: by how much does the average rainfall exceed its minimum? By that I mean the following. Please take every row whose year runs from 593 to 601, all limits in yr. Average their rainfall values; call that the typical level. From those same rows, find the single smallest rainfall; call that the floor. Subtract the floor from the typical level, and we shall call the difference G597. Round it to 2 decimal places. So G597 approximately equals 0.11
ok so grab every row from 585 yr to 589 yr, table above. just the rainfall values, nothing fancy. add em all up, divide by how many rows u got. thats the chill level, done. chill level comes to 2.4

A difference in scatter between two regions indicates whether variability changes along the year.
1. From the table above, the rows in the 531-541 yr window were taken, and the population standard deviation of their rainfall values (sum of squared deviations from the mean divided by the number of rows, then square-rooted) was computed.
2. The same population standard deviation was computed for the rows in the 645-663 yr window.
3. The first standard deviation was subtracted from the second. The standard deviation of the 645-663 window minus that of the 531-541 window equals 0.18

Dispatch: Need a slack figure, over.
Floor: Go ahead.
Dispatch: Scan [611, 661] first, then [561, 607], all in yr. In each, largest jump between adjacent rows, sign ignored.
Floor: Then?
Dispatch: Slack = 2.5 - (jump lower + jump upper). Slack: 1.97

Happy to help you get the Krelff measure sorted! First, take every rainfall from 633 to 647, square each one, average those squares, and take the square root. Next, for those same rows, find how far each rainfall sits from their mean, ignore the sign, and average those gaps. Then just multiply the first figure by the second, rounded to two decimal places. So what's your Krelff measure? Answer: 0.12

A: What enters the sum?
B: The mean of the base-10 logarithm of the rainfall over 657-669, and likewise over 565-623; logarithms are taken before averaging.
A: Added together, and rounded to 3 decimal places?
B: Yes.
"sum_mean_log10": 0.586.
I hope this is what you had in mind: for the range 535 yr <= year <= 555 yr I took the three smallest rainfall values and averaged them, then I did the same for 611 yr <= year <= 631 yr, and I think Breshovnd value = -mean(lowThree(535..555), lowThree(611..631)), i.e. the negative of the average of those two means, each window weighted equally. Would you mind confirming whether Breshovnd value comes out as -1.92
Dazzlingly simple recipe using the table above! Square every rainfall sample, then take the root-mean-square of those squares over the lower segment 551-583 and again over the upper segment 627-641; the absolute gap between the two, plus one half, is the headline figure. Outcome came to 2.6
